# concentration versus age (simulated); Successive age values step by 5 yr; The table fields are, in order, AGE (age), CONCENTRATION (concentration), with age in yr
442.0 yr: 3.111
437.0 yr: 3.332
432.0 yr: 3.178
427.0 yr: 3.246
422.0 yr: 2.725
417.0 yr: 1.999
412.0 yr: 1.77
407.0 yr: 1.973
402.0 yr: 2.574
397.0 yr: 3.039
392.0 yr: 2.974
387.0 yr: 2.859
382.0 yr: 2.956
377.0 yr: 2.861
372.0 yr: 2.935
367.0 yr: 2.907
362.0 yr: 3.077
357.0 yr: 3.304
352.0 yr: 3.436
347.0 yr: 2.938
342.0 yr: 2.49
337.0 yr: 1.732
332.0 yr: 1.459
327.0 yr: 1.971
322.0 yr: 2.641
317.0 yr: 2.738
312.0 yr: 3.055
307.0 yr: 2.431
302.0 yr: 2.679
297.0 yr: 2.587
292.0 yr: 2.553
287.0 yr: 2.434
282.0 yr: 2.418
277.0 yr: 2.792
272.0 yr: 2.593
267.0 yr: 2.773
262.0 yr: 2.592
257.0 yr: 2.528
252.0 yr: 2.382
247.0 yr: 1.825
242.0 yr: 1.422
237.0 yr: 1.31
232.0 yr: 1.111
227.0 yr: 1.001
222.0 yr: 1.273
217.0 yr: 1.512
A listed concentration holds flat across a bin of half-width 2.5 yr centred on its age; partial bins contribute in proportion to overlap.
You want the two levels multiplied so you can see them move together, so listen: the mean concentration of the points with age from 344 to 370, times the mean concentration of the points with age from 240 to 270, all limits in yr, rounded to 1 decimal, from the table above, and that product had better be 7.1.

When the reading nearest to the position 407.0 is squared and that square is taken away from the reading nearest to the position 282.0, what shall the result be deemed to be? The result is -1.5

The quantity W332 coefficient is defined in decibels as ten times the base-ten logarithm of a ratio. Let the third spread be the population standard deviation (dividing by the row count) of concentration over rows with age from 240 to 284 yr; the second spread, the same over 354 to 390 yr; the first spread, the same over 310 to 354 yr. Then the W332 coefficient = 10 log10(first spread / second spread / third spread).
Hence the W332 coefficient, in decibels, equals 10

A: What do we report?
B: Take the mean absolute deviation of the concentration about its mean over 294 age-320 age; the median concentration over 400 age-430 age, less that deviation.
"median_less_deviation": 2.1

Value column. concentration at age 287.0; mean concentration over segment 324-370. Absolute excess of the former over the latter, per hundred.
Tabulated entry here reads 0.002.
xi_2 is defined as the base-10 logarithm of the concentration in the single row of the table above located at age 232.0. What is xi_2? 0.0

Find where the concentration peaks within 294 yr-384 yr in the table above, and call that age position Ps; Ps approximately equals 352.0 yr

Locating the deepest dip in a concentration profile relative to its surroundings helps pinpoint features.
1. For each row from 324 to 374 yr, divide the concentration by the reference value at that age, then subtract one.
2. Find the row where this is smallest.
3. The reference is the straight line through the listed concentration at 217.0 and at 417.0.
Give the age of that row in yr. 332.0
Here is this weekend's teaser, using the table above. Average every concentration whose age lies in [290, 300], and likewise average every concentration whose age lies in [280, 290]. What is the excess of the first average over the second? 0.1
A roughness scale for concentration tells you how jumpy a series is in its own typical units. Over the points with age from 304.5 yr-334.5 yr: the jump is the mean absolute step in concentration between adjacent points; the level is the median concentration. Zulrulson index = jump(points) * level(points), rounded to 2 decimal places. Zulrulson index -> 1.13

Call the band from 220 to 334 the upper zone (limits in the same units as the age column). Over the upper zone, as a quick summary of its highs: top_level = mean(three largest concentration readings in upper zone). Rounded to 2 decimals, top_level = 2.87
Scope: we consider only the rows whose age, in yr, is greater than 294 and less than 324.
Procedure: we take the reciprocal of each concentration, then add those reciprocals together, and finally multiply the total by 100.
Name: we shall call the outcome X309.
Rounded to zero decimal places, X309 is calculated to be 224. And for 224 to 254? 433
